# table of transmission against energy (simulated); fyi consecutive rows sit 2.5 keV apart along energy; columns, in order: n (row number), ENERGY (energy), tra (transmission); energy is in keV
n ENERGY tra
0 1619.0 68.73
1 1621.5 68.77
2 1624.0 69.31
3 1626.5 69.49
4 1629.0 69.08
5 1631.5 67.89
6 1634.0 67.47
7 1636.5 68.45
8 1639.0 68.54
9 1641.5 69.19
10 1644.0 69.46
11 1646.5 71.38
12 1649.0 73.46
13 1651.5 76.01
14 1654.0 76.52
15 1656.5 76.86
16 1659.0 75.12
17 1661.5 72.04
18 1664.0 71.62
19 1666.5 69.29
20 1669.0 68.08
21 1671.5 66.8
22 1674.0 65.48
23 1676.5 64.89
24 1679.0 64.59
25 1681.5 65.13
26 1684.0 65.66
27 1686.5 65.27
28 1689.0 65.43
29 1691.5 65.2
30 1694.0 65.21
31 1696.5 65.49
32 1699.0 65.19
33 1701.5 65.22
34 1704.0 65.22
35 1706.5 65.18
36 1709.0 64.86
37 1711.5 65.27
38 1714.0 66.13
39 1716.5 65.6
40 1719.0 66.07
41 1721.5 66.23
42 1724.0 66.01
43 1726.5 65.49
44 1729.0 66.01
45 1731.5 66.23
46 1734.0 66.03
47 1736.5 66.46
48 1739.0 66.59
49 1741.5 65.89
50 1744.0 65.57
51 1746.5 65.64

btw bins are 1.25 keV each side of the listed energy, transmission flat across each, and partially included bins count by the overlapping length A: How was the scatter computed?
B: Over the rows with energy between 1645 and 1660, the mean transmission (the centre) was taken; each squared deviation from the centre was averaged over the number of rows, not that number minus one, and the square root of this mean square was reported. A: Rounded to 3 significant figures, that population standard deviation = 1.92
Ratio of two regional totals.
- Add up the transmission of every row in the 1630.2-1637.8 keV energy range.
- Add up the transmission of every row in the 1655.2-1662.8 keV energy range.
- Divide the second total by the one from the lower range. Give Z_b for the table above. 1.1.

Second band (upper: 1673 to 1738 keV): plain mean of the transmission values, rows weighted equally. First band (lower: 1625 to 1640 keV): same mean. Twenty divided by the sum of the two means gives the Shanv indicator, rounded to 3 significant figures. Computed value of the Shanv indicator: 0.149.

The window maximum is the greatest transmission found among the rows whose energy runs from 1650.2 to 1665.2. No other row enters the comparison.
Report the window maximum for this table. 76.86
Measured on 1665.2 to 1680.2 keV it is 69.29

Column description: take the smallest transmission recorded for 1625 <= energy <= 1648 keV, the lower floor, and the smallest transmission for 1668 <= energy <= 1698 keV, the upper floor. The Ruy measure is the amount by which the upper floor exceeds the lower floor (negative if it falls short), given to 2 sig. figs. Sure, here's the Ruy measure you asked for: -2.9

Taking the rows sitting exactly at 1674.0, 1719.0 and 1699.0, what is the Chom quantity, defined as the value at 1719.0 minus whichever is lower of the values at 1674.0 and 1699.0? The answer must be 0.9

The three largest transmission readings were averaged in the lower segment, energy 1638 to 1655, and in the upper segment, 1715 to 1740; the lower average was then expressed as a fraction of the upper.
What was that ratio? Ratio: 1.13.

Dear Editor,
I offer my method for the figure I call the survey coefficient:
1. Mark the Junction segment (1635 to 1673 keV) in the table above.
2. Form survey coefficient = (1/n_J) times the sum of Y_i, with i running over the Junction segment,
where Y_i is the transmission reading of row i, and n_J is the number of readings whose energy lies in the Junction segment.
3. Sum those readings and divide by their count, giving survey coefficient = 71.5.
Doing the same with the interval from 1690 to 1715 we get 65.3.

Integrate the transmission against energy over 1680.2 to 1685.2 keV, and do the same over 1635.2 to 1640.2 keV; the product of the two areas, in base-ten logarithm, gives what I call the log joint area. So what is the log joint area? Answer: 5.05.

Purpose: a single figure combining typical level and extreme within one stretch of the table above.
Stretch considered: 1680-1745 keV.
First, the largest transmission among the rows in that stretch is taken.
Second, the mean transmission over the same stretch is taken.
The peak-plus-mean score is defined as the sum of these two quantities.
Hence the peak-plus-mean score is 132.2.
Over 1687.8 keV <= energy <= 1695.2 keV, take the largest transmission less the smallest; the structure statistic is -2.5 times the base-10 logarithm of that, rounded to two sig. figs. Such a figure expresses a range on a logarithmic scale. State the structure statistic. 1.6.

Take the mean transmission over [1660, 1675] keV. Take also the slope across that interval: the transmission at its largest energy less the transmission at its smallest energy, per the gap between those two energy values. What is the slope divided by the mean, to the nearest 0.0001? -0.0076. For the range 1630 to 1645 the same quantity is 0.0018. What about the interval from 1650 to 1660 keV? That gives -0.0016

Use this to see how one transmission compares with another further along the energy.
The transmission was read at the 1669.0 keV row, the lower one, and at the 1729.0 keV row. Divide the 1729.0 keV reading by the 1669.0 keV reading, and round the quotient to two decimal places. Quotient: 0.97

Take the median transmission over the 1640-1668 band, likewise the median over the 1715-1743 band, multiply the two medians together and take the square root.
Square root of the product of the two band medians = 69.0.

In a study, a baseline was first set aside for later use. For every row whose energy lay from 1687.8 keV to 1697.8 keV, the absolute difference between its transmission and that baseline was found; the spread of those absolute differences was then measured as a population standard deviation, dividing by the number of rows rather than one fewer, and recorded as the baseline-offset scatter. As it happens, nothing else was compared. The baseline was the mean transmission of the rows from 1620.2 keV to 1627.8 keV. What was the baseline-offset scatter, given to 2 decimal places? 0.13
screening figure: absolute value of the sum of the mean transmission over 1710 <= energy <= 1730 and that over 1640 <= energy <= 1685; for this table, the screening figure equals 136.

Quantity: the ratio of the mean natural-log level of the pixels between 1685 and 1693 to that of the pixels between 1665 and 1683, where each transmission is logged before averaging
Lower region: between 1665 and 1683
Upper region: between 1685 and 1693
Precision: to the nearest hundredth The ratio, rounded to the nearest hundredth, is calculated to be 1.00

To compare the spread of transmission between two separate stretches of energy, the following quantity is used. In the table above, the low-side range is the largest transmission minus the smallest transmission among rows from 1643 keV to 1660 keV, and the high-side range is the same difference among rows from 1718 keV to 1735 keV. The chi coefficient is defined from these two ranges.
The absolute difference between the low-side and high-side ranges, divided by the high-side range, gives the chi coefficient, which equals 9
